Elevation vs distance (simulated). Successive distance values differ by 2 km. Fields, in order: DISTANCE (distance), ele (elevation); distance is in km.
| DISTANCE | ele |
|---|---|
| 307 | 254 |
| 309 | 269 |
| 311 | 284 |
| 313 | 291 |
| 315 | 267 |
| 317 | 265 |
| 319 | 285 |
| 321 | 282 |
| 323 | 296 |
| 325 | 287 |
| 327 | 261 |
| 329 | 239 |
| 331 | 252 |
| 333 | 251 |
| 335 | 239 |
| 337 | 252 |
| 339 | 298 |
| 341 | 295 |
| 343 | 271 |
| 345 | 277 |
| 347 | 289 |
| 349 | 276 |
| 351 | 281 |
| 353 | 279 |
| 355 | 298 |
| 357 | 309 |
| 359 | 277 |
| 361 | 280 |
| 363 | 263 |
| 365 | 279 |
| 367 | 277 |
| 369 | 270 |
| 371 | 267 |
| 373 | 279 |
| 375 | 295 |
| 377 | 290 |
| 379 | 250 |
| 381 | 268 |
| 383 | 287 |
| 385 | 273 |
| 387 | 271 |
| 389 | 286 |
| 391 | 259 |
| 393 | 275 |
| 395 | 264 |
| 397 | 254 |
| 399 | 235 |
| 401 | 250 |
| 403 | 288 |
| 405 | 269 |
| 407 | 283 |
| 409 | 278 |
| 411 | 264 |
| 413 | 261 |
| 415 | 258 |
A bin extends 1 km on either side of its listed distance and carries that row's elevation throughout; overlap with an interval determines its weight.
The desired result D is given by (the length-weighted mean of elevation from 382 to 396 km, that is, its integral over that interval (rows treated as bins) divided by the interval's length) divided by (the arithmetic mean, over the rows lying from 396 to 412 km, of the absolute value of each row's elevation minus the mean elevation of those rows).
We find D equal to 19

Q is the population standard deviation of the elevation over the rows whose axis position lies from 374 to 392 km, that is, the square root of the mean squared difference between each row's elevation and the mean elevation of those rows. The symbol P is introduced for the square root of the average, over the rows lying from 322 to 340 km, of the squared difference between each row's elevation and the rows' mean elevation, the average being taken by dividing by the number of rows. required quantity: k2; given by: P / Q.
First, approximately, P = 22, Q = 14.3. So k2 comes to 1.6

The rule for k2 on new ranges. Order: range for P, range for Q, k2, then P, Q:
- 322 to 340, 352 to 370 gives 1.7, 22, 13.2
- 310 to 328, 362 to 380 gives 0.9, 12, 13.0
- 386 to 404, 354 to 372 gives 1.2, 16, 13.9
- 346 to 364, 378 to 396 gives 1.1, 13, 11.3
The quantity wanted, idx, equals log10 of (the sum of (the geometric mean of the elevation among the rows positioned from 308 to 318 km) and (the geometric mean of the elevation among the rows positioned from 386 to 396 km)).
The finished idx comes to 2.74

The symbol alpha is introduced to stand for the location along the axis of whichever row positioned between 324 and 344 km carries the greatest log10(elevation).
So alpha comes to 339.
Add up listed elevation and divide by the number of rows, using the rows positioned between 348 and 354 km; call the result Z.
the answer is 279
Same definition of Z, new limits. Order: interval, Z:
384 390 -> 277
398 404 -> 258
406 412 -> 275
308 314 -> 281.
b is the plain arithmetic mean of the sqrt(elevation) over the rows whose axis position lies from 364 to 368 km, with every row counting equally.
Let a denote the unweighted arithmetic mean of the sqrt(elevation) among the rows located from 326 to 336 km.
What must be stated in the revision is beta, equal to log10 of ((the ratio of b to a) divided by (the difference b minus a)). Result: 0.06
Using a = 15.8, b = 16.7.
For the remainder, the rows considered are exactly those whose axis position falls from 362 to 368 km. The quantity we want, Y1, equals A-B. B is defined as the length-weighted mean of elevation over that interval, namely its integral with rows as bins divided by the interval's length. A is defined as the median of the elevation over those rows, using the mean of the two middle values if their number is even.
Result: 4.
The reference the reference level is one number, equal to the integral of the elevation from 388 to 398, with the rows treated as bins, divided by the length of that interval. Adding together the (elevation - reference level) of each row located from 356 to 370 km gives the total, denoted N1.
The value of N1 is 82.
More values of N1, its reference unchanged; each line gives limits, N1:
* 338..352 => 114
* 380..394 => 46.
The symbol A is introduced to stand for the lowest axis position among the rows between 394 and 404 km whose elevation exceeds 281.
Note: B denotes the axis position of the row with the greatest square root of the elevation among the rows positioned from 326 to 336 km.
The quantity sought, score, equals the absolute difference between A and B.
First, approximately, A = 403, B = 327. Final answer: 76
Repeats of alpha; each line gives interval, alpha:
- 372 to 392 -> 375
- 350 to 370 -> 357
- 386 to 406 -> 403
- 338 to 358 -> 357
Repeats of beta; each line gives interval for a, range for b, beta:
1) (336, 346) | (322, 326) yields 0.42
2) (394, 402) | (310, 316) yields 0.06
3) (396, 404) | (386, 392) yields 0.33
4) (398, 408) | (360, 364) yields 0.69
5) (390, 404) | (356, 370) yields 0.26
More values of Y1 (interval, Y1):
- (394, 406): -1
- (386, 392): -1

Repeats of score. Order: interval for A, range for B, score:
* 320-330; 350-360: 36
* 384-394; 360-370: 28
